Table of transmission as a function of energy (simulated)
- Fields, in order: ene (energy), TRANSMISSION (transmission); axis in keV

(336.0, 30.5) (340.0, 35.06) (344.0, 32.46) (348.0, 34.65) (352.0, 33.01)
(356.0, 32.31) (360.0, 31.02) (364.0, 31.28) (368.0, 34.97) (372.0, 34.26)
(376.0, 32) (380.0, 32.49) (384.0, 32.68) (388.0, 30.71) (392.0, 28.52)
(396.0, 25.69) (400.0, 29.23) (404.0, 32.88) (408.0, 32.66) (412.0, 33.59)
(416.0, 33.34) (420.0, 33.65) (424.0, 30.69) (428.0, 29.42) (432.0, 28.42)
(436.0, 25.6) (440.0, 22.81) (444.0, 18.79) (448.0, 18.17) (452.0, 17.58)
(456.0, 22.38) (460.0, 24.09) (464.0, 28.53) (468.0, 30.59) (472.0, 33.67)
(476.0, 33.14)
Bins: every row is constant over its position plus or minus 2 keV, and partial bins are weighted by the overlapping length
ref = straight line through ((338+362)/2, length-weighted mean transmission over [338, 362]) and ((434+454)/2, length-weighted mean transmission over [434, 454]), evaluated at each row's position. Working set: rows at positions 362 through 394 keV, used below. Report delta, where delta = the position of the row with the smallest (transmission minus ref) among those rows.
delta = 364.0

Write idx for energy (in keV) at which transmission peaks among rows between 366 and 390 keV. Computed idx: 368.0 keV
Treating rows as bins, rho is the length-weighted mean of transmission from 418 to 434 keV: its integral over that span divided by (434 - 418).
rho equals 31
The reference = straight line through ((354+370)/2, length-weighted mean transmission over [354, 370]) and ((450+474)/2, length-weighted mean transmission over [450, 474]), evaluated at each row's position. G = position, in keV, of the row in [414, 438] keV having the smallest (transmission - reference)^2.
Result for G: 432.0 keV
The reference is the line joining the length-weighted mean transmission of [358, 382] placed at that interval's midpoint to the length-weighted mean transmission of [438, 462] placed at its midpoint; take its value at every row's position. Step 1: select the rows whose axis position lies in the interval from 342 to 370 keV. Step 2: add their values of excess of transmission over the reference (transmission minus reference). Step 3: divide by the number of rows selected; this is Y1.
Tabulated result -2.0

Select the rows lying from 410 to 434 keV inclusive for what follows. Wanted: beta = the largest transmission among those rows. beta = 33.65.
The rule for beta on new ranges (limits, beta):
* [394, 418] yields 33.59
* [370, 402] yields 34.26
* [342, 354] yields 34.65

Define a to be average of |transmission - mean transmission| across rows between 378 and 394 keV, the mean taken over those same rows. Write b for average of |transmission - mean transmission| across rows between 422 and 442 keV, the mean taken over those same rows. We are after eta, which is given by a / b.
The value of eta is 0.6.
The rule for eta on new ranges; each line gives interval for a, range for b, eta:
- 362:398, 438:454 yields 1.2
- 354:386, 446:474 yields 0.2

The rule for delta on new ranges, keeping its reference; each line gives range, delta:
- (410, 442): 440.0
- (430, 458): 452.0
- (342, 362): 344.0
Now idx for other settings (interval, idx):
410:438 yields 420.0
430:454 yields 432.0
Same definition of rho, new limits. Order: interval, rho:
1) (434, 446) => 22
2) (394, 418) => 31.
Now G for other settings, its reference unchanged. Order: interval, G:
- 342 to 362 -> 352.0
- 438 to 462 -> 460.0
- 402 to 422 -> 404.0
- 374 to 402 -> 388.0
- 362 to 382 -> 376.0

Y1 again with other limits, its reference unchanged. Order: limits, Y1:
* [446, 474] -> 5.9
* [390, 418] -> 3.3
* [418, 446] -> 3.7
